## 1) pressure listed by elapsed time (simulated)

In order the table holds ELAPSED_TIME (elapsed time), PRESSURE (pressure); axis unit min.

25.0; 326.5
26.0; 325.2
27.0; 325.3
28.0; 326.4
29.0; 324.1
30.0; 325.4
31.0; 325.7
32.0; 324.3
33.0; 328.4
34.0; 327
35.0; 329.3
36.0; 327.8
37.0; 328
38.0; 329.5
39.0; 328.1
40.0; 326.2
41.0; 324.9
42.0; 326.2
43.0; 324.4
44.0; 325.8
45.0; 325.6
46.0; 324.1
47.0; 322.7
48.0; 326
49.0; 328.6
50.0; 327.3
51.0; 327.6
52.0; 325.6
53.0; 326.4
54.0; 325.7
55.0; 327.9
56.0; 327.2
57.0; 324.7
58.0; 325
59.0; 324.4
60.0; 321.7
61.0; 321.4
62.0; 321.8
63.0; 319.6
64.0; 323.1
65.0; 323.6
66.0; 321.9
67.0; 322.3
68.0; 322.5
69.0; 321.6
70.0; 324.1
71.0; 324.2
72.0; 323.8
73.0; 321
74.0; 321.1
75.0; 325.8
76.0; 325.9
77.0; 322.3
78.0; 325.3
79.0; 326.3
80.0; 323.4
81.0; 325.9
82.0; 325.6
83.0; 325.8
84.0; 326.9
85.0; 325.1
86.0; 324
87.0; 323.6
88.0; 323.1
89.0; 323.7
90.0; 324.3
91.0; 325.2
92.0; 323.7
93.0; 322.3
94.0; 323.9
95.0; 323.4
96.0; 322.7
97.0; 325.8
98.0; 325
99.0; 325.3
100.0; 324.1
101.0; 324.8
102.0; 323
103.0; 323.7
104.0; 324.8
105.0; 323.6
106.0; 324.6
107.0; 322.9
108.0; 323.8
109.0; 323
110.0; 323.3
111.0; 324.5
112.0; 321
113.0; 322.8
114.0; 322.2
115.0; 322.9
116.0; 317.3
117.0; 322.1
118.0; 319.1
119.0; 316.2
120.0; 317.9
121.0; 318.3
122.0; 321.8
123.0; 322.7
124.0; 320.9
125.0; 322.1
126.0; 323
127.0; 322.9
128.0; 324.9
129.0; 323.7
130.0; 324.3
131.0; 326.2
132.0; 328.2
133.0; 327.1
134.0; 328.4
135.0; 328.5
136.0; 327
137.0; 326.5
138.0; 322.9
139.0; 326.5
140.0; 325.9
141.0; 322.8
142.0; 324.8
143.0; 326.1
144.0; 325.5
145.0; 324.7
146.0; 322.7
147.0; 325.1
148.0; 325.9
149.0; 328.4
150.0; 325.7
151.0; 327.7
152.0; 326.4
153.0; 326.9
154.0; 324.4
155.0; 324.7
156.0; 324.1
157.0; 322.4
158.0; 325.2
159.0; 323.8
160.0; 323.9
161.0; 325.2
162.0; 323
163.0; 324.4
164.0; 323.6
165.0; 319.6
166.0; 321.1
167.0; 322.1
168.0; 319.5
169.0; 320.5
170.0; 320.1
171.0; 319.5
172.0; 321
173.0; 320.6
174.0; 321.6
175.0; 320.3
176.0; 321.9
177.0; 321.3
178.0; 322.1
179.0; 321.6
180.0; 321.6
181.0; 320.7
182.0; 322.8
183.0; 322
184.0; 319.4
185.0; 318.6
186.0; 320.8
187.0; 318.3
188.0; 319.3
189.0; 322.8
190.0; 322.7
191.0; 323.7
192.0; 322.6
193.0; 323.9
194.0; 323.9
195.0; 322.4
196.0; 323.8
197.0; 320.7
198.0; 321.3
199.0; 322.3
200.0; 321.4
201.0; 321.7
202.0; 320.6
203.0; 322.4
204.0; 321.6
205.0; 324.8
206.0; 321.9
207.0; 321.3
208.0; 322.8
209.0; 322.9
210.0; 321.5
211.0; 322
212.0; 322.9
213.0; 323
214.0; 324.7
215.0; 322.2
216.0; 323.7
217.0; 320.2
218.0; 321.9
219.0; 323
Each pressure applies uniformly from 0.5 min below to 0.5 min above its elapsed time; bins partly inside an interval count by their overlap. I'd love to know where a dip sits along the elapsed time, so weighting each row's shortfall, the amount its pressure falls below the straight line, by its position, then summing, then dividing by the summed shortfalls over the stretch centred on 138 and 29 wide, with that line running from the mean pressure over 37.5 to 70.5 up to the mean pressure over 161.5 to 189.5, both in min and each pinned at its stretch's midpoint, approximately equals 140.7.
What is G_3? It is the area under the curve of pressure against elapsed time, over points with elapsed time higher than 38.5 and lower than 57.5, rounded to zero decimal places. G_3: 6195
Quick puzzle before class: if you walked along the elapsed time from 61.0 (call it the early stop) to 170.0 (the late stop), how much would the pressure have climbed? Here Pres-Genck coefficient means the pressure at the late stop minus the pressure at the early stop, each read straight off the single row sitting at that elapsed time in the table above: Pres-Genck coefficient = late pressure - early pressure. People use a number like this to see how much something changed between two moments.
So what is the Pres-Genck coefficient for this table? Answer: -1.3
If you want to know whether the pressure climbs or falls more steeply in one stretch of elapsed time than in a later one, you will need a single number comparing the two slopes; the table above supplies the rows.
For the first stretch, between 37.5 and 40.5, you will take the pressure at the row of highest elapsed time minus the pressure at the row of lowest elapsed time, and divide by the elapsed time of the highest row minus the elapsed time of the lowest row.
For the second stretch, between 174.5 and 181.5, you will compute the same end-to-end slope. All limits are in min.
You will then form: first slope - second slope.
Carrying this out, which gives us -1.7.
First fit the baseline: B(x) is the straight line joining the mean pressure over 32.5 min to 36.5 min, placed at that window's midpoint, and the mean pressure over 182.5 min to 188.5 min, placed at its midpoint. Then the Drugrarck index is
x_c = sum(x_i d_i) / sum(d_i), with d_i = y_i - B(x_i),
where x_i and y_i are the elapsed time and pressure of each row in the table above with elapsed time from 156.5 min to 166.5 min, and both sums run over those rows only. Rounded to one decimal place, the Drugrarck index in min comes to 160.5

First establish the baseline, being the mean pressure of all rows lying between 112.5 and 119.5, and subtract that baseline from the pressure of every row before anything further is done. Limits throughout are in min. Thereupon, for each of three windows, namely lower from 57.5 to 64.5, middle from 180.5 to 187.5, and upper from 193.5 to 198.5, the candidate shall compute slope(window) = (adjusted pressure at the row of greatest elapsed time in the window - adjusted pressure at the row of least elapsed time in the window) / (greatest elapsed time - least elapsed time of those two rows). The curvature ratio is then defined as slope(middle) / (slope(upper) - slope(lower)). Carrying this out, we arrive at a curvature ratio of 1.2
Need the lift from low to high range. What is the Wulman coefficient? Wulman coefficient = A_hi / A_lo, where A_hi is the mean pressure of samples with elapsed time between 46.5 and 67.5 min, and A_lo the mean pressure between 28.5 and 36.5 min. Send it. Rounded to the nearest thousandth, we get 0.994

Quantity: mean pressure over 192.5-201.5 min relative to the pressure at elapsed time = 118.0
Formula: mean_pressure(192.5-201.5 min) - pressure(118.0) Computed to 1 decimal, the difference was 3.3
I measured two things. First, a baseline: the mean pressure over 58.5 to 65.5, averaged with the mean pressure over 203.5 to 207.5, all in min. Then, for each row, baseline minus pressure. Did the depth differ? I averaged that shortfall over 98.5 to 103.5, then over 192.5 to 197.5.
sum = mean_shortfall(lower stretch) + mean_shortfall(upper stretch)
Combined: -2.5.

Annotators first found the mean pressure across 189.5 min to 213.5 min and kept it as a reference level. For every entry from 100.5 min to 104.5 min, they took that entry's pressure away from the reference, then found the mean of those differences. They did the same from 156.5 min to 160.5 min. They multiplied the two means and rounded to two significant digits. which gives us 2.3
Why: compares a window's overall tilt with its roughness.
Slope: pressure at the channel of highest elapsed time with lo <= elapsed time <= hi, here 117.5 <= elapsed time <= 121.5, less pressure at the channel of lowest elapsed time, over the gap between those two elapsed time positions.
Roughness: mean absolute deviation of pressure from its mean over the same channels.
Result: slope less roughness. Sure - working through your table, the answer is -1.1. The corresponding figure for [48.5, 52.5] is -1.8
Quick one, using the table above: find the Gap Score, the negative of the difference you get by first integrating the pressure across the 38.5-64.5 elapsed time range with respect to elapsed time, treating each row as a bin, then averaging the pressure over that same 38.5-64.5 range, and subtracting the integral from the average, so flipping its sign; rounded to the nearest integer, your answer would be 8127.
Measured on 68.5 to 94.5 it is 8104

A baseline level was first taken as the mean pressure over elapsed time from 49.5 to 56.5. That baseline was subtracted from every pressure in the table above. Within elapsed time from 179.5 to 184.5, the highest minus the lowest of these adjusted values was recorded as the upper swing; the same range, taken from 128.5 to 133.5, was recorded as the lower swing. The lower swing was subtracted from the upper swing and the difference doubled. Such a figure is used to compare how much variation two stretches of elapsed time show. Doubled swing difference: -2.2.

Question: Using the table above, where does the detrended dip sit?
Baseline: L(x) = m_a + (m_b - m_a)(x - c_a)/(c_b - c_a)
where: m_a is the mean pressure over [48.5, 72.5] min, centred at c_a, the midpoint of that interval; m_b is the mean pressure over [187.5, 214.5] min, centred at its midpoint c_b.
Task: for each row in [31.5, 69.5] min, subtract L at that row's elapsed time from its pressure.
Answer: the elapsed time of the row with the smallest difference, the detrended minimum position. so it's 63.0 min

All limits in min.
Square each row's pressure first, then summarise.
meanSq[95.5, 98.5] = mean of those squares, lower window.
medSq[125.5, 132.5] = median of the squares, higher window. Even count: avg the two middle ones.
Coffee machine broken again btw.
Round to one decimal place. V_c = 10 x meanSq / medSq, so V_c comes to 10.0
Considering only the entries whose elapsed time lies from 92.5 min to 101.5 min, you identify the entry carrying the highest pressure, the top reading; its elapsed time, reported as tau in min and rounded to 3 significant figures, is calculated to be 97.0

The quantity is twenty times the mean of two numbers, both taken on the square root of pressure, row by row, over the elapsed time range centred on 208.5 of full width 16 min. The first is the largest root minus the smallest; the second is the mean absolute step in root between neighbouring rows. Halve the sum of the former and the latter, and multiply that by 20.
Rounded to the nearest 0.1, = 1.6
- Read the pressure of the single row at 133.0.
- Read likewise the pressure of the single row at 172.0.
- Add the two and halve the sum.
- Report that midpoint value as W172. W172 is 324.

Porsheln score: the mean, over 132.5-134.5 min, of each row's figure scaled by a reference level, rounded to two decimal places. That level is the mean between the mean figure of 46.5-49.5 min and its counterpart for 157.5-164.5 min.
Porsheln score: 1.01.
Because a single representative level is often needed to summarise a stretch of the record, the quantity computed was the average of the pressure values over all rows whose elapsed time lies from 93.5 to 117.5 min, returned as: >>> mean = 323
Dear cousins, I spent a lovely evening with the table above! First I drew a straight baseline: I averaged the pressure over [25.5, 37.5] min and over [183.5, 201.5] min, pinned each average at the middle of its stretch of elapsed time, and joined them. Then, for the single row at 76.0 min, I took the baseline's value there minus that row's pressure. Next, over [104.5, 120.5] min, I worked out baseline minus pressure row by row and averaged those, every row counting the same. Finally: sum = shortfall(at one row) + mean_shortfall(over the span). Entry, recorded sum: 1.5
